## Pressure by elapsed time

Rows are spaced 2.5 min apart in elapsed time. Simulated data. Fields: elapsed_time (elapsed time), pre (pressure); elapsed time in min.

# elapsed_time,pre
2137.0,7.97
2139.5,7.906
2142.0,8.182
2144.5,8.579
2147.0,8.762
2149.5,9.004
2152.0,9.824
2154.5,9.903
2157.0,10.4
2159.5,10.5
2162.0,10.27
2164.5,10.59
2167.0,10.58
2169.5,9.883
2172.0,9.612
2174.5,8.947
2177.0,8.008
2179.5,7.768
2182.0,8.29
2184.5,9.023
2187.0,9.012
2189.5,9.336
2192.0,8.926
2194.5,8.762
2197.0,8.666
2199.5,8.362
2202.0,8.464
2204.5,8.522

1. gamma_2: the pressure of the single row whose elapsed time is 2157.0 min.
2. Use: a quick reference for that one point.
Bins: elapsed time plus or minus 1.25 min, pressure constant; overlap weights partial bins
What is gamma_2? 10.4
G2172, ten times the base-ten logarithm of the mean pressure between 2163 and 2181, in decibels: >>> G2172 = 9.70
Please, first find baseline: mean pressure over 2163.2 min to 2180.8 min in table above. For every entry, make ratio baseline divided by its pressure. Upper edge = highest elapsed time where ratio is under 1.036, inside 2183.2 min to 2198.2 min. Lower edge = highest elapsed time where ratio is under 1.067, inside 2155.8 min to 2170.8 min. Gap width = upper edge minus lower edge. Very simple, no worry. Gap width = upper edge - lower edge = 20.0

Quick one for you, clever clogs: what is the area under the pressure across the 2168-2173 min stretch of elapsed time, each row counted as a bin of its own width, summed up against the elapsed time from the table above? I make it 49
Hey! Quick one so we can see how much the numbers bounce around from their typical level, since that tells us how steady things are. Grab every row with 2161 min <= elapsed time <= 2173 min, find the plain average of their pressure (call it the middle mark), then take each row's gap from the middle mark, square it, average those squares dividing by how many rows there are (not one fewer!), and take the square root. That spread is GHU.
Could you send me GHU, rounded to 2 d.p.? 0.39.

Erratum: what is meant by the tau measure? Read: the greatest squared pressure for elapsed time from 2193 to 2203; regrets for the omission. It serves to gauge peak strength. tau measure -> 77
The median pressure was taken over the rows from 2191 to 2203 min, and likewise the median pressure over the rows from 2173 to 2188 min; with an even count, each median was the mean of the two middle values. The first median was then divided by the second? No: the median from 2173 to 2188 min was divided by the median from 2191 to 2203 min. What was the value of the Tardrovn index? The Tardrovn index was 0.99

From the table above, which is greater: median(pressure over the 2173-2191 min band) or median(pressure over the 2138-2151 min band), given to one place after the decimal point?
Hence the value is 8.9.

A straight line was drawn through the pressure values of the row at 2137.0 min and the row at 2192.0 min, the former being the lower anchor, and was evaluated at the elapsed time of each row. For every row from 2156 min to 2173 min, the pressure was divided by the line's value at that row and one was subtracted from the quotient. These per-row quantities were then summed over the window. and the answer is 1.5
